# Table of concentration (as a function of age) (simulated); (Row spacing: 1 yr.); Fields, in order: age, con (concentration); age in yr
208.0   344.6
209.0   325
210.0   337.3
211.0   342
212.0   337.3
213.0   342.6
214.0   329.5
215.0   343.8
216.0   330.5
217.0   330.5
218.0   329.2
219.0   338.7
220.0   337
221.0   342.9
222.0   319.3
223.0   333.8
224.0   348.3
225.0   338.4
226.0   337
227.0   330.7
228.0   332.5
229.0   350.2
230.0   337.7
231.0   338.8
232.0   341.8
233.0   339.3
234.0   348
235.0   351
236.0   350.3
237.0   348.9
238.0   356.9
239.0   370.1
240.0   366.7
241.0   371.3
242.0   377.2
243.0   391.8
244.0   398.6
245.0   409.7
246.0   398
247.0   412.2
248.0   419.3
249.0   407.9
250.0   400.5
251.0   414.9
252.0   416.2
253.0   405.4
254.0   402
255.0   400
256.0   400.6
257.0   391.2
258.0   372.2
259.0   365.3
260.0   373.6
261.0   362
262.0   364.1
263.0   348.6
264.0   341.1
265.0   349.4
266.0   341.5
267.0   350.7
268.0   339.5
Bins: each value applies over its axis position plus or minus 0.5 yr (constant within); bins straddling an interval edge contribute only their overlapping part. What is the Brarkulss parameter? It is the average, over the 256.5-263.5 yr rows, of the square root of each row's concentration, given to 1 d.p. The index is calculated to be 19.2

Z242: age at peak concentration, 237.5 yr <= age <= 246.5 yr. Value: 245.0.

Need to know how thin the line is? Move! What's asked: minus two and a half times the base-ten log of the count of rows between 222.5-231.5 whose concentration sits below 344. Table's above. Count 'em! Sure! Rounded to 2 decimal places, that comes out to -2.11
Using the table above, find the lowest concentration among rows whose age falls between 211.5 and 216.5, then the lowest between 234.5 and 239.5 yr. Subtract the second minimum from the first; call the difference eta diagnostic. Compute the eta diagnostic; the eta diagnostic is -19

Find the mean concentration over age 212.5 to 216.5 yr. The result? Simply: 337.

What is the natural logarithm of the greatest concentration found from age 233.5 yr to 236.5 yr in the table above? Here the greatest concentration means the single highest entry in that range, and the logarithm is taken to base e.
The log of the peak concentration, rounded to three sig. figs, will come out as 5.86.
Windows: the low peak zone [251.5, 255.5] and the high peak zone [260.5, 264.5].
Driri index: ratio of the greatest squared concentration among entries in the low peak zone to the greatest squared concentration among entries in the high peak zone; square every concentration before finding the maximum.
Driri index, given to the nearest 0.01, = 1.31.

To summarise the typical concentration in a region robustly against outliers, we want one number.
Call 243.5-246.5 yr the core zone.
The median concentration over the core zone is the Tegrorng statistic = 399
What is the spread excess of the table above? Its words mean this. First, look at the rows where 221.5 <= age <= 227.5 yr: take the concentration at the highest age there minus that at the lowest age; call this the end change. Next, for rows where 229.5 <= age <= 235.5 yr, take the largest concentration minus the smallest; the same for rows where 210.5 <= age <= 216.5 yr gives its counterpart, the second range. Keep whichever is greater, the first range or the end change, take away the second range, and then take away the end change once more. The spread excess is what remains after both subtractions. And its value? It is -12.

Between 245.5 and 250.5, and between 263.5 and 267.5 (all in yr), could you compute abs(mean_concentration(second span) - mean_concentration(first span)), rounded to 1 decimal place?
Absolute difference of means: 61.9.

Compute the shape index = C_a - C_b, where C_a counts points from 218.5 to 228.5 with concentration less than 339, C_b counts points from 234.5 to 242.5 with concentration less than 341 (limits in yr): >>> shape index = 8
